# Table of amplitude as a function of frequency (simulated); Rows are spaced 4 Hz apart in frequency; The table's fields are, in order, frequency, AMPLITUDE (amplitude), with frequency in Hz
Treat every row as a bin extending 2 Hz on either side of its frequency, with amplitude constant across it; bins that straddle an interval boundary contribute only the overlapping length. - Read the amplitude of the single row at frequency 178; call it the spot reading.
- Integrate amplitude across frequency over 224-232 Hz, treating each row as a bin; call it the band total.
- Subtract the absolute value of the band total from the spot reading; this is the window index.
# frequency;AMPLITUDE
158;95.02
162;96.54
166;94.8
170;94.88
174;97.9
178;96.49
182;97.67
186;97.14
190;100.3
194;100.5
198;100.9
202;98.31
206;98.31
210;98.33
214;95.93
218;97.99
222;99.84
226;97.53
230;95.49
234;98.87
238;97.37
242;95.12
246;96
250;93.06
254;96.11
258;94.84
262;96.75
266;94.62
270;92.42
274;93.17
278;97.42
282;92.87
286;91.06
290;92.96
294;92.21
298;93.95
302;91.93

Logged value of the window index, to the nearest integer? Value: -676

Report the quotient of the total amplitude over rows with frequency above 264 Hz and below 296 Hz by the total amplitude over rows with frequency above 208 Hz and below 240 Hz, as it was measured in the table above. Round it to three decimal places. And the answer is 0.956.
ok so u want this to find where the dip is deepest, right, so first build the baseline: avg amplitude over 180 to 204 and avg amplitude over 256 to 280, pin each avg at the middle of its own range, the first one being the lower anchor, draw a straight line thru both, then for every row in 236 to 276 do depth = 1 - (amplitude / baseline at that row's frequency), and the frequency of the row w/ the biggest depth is 250 Hz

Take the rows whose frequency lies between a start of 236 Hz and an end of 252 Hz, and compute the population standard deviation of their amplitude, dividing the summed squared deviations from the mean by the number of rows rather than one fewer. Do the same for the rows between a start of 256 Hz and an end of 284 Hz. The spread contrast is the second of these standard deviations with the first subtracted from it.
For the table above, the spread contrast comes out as 0.22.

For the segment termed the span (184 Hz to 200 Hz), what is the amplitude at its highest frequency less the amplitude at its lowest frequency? 4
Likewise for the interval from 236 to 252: -4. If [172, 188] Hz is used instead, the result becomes -1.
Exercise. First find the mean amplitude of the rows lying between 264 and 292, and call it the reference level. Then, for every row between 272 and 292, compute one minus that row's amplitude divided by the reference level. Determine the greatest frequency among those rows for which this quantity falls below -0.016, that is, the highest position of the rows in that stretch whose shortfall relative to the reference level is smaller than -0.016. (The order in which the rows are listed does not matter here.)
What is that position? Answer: 278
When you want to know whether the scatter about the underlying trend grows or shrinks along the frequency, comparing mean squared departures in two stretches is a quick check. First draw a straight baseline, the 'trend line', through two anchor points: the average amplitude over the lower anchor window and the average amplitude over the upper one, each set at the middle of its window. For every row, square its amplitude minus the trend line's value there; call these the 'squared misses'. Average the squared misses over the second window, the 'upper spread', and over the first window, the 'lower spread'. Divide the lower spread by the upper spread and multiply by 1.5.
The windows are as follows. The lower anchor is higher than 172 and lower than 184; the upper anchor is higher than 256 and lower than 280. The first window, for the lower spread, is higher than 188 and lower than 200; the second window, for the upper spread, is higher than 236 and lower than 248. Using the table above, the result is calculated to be 18.4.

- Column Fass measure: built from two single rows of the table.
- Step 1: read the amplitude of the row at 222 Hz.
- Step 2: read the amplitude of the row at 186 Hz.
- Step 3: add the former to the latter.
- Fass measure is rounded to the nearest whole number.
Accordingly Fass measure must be 197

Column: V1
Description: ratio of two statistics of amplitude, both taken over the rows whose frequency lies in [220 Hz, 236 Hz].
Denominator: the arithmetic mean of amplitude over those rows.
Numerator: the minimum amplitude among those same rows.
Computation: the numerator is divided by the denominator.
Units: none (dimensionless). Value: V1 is 0.975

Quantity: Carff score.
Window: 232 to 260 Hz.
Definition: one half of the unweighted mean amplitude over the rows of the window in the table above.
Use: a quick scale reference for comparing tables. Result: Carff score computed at 48.0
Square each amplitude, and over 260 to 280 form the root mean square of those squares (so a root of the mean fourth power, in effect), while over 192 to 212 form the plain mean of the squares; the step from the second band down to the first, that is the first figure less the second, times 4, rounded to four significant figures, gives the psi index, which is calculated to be -3372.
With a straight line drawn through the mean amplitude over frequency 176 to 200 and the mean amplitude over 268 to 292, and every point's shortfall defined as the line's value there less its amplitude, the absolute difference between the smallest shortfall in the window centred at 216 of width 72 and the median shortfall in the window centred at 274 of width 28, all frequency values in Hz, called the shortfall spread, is 3.4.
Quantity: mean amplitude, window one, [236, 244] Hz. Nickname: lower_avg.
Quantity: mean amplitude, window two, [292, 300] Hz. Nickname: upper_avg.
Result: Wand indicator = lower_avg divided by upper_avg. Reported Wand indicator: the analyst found 1.03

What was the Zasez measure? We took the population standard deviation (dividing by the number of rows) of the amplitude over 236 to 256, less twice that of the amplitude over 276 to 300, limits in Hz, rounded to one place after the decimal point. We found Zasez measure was -2.6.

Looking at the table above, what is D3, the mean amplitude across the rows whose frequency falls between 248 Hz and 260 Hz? 95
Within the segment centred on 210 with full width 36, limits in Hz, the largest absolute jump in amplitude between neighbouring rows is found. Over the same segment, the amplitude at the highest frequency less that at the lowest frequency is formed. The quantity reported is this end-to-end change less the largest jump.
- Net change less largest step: -5.6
